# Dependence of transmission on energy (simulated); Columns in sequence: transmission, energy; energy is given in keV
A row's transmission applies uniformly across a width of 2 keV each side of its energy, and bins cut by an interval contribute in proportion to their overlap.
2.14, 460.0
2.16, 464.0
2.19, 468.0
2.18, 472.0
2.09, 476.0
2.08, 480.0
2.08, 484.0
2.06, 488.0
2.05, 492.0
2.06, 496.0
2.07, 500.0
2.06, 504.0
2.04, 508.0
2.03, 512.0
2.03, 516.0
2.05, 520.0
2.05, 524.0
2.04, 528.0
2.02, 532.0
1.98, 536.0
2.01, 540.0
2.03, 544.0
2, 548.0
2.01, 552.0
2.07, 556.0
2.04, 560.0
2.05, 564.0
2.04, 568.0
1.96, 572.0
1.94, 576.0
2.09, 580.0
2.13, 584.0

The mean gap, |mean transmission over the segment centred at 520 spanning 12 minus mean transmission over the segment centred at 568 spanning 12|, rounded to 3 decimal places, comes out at 0.027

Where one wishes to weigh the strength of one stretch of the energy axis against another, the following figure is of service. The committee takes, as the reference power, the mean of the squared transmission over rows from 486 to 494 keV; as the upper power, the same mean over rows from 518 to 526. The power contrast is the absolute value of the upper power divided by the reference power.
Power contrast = 0.995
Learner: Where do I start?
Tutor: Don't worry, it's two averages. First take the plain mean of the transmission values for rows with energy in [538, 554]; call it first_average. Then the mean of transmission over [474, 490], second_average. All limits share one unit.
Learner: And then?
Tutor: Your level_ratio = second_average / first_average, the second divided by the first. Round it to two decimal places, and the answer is 1.03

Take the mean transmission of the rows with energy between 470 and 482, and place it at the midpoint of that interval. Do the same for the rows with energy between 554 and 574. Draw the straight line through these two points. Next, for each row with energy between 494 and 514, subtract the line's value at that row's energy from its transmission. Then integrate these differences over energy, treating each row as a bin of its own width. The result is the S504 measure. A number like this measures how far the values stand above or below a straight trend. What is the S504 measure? -0.755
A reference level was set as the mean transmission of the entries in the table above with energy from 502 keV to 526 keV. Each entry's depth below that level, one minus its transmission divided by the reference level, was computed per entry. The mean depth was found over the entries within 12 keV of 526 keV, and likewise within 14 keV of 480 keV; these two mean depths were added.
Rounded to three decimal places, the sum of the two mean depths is -0.022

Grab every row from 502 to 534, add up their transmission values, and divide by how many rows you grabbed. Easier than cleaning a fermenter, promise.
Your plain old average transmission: 2.04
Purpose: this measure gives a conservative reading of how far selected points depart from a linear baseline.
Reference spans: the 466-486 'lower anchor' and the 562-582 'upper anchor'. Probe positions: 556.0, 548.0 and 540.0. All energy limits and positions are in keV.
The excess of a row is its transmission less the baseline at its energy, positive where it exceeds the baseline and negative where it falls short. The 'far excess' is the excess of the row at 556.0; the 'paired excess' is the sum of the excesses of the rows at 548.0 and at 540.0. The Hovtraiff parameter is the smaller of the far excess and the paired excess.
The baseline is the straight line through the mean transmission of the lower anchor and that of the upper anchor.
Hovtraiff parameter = -0.085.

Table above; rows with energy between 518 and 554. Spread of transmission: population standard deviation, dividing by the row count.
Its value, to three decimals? 0.022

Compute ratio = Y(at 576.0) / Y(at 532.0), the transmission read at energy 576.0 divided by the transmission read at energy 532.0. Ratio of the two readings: 0.96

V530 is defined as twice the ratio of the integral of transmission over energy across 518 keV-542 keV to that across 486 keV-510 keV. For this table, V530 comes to 1.97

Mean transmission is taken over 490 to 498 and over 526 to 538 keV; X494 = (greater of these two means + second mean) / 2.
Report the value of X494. 2.03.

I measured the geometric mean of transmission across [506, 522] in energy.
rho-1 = 2.04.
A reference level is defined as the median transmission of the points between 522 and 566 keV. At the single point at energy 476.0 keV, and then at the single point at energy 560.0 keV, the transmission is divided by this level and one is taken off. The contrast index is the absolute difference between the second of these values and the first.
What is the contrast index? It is 0.025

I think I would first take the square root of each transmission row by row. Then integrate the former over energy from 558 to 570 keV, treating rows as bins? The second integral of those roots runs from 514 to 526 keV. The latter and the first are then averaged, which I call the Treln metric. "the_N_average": 17.2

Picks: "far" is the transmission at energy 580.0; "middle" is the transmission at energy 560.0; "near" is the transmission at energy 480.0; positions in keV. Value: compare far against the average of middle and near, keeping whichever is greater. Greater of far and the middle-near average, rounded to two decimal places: 2.09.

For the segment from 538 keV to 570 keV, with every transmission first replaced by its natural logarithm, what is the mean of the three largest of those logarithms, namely 0.719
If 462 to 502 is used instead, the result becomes 0.778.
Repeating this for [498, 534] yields 0.723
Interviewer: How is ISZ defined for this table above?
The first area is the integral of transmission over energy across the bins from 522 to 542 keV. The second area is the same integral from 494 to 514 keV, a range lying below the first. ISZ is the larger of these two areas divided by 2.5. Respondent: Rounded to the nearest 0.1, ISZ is 16.4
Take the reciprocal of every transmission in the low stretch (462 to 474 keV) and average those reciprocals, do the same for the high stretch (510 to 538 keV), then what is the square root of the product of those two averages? 0.476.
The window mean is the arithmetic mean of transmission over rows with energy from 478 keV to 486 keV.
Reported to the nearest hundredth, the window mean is 2.08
